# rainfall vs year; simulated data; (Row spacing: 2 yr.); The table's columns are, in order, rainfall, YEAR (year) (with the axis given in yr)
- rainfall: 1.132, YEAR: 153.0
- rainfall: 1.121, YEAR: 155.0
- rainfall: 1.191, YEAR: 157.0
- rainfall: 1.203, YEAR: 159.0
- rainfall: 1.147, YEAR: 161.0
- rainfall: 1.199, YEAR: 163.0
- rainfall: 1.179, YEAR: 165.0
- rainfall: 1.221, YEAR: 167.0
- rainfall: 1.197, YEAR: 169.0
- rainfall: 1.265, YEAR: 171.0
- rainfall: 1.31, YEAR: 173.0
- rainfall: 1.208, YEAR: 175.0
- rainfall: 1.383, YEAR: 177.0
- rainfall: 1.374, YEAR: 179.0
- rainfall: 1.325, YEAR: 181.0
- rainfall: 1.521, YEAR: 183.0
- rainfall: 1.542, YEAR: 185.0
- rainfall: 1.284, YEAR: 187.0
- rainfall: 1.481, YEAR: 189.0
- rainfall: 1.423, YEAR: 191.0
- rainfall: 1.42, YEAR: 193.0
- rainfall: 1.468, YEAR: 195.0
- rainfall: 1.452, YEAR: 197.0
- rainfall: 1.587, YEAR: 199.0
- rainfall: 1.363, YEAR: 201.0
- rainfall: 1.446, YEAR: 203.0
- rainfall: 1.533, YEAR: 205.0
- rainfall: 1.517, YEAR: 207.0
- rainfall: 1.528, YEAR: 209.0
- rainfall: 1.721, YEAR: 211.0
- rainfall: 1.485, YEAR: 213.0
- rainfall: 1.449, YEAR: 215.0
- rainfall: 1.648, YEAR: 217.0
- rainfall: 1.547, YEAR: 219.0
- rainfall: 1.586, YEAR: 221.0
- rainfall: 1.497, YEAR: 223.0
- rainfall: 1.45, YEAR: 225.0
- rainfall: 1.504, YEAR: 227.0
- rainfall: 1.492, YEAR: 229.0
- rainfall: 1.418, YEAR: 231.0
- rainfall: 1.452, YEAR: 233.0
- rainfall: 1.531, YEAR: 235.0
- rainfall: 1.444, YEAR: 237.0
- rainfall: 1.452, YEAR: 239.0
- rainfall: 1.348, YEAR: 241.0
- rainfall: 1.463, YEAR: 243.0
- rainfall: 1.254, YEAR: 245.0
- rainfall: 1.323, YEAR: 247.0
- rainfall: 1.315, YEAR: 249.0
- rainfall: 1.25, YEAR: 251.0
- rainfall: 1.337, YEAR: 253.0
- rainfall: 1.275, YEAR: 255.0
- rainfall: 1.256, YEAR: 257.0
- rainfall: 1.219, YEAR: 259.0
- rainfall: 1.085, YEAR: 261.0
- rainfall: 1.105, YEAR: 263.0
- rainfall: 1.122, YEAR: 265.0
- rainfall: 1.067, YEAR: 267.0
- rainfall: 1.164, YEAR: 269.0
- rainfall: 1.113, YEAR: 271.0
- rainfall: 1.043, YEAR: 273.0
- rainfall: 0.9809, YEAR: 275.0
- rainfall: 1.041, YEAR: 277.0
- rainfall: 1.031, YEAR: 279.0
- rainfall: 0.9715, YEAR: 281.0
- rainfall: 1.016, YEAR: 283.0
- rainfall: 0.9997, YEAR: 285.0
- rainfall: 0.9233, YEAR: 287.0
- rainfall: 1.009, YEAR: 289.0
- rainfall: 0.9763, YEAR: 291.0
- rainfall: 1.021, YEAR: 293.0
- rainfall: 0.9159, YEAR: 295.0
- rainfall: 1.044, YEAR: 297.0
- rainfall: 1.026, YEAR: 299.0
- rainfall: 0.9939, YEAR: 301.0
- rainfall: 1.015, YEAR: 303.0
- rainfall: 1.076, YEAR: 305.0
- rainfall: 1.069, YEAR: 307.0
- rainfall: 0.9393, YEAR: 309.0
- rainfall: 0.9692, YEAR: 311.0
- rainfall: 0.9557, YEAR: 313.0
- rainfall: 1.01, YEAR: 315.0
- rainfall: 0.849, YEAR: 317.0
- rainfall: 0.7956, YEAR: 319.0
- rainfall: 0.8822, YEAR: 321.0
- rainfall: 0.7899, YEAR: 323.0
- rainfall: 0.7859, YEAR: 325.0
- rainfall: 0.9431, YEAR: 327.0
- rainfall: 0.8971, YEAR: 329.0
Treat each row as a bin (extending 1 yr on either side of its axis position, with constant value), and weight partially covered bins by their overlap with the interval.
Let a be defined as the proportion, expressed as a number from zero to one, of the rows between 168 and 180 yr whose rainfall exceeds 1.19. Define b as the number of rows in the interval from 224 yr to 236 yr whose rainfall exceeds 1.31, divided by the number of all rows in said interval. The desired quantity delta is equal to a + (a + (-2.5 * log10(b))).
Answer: 2.0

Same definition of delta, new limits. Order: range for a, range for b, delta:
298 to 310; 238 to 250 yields 0.2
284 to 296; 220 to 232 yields 0.0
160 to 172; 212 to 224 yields 1.3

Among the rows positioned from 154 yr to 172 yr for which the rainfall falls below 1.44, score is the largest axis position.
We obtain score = 171.0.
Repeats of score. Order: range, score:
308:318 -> 317.0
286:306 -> 305.0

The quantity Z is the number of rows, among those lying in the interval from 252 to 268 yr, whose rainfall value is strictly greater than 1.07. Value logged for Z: 7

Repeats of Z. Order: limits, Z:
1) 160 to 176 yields 8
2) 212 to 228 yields 8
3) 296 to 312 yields 1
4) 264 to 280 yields 3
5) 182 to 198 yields 8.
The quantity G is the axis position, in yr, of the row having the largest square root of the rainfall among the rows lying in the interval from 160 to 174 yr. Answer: 173.0 yr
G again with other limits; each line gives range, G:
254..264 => 255.0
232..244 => 235.0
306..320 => 307.0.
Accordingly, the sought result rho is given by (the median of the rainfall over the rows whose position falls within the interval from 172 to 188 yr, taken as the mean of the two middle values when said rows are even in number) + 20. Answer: 21.3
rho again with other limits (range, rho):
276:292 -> 21.0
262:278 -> 21.1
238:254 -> 21.3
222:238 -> 21.5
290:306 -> 21.0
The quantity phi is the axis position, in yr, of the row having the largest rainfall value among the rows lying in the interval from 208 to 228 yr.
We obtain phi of 211.0 yr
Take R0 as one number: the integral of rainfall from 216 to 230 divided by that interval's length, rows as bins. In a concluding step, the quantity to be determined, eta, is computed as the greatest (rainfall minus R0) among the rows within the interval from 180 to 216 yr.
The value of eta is 0.2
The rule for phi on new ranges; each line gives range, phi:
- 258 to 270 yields 259.0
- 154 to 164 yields 159.0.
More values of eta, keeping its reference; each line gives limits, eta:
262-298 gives -0.4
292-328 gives -0.5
